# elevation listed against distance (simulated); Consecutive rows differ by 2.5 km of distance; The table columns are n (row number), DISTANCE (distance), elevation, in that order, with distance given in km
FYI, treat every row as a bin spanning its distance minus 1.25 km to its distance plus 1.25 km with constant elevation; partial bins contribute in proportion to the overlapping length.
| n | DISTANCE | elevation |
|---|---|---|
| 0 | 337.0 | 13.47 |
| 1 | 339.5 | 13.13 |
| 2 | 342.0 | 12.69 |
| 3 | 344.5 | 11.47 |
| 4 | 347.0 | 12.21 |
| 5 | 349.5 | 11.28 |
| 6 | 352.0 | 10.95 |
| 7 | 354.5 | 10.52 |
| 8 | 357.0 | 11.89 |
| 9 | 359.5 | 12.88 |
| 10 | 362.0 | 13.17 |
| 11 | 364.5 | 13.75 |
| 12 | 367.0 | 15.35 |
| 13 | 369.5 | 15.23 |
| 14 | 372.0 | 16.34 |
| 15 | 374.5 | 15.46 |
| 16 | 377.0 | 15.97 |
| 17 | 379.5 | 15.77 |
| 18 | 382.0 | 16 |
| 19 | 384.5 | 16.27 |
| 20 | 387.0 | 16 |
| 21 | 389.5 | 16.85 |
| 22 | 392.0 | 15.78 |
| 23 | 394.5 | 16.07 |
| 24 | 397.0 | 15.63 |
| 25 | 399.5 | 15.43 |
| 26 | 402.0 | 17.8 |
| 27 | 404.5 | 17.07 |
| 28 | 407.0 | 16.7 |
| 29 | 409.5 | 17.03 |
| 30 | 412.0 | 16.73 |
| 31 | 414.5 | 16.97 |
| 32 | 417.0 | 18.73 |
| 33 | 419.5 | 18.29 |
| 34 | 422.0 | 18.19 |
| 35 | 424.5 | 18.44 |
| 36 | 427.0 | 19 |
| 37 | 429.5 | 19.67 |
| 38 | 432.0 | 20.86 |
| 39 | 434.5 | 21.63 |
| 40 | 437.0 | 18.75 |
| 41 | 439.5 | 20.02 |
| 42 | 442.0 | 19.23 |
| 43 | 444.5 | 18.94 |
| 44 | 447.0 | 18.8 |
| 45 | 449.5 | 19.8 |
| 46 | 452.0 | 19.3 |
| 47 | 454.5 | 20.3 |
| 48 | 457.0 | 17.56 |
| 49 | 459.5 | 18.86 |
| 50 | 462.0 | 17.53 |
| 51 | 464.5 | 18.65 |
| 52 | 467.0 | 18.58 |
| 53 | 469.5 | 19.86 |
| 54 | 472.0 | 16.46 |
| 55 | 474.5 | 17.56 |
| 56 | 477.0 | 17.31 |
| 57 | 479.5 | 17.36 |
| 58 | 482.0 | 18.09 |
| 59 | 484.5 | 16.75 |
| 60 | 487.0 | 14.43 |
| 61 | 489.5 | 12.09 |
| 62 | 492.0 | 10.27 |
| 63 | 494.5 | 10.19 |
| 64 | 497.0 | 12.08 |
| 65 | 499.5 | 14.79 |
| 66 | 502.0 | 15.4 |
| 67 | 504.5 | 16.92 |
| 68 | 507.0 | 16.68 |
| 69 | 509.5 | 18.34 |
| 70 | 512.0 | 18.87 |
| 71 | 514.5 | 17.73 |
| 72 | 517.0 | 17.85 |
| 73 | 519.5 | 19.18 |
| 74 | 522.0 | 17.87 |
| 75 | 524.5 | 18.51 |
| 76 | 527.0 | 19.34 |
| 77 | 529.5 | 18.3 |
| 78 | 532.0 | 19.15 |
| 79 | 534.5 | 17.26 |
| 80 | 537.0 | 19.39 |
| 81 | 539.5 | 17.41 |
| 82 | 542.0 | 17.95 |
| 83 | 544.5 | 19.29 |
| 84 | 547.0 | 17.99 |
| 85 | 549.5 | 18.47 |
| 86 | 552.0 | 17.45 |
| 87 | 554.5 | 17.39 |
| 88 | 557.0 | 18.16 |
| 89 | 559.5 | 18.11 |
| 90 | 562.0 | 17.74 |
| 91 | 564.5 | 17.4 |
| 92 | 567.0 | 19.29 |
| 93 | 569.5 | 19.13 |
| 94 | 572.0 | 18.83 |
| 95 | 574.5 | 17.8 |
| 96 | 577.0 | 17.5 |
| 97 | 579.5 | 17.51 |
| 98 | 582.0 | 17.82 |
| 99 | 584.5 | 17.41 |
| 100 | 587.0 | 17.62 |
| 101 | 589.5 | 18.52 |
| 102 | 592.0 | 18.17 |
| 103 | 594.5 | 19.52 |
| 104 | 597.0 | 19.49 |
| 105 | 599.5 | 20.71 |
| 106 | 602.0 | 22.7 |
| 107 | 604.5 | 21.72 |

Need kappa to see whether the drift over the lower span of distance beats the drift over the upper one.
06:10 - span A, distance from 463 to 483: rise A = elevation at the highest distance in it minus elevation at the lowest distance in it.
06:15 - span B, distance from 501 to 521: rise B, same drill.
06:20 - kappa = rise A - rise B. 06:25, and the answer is -4.3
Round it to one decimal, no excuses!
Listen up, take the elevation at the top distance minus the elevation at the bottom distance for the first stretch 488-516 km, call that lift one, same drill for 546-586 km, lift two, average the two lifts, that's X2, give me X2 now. 2.5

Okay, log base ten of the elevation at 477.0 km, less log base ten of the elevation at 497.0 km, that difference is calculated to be 0.16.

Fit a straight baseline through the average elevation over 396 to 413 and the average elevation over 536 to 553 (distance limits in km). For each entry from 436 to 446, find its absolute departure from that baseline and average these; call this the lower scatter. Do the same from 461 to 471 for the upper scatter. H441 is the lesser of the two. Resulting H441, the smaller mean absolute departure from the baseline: 1.3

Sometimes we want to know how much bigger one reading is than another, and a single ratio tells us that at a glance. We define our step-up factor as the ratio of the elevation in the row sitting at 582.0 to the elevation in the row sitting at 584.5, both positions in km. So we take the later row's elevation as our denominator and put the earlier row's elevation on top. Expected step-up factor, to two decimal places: 1.02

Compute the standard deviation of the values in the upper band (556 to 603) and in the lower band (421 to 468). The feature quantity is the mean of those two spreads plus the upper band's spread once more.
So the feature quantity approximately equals 2.5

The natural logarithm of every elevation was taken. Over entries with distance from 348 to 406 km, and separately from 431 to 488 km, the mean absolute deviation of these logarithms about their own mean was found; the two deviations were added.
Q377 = 0.189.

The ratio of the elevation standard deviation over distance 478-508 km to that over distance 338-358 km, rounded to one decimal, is 3.2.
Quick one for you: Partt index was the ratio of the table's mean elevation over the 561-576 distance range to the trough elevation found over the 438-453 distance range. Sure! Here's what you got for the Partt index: 0.977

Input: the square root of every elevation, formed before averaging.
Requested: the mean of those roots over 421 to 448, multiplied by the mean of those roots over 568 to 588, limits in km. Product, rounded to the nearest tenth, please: 18.7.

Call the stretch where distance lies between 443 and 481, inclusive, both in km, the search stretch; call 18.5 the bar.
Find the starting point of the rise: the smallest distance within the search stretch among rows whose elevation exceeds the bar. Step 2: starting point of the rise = 444.5 km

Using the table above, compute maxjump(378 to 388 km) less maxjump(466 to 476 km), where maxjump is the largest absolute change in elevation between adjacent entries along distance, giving -3.1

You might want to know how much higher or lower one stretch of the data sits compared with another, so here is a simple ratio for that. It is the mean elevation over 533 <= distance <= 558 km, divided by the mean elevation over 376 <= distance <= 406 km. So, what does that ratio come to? 1.11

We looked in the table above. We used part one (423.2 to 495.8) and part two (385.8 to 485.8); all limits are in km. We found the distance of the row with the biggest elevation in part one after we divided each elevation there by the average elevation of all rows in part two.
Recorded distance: 434.5 km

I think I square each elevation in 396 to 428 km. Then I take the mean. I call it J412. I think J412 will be 303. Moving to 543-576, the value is 333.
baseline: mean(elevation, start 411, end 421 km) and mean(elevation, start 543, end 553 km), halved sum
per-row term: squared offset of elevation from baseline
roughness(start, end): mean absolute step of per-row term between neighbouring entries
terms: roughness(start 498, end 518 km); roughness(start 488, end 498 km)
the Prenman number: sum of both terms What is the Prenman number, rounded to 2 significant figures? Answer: 19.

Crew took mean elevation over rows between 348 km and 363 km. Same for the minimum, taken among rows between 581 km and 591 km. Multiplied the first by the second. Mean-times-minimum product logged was 205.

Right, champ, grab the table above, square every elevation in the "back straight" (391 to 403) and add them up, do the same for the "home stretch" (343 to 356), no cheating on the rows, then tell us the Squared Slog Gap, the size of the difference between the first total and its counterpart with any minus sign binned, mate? 668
